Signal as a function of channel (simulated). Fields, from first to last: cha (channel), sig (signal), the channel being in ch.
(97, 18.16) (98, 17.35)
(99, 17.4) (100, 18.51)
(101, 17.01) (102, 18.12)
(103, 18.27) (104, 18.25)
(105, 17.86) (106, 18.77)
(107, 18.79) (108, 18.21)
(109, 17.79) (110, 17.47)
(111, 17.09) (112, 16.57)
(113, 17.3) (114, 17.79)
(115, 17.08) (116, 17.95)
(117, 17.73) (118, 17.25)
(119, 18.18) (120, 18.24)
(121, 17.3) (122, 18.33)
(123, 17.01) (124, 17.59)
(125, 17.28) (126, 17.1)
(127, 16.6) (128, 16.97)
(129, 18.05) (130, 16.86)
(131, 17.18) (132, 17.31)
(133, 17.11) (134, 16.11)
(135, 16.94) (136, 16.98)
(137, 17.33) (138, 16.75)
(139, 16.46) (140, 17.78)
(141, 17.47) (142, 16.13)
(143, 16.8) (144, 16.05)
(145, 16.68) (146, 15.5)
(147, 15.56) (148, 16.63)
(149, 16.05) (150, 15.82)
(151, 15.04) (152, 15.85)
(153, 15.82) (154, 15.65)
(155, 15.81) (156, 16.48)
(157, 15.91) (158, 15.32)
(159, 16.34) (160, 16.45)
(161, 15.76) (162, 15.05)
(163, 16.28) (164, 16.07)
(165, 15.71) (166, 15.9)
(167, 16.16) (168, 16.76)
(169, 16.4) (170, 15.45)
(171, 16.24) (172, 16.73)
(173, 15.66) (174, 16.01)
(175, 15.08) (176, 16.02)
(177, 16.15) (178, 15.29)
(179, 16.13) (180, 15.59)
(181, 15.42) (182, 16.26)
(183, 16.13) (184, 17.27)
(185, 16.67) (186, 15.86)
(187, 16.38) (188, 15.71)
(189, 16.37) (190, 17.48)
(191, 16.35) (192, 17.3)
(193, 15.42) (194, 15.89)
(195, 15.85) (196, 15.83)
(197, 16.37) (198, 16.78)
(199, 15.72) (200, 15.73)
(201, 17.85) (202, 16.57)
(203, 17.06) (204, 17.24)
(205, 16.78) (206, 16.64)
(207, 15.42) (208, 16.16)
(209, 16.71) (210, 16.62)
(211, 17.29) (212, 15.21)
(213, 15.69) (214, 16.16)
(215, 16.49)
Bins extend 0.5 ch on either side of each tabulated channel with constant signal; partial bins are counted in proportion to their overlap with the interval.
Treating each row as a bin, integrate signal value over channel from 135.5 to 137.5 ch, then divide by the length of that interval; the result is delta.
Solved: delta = 17.2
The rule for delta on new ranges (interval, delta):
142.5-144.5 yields 16.4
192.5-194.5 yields 15.7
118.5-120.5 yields 18.2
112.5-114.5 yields 17.5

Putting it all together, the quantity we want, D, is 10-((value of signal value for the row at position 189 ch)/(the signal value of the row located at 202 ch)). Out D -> 9.01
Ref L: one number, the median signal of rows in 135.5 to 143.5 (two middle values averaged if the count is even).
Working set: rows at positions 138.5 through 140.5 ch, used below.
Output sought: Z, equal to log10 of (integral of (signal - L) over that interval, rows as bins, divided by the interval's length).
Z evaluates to -0.6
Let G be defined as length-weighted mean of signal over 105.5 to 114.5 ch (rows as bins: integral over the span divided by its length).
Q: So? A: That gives 17.8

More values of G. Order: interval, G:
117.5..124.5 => 17.7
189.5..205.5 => 16.5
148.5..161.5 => 15.9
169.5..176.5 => 15.9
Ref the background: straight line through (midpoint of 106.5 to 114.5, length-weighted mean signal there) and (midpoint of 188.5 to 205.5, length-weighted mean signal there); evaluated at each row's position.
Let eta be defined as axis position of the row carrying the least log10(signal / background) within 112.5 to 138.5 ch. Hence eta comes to 134 ch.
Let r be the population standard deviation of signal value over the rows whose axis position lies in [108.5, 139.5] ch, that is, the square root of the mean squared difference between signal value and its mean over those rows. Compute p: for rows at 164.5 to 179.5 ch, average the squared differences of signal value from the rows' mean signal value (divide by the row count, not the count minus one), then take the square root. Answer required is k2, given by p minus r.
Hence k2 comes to -0.06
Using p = 0.465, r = 0.530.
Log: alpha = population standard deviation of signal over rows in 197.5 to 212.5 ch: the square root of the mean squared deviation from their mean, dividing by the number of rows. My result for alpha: 0.72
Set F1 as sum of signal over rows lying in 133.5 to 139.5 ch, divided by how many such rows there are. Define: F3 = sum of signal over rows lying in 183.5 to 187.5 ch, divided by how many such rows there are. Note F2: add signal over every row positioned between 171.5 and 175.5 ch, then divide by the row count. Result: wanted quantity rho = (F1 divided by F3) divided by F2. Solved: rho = 0.064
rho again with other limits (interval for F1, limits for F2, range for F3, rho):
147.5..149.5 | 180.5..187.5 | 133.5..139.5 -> 0.060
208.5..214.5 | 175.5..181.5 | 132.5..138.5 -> 0.061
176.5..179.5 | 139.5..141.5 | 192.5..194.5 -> 0.057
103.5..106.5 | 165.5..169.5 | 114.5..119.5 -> 0.064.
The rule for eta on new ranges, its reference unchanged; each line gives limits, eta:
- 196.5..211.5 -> 207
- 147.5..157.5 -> 151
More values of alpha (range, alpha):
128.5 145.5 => 0.55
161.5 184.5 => 0.53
